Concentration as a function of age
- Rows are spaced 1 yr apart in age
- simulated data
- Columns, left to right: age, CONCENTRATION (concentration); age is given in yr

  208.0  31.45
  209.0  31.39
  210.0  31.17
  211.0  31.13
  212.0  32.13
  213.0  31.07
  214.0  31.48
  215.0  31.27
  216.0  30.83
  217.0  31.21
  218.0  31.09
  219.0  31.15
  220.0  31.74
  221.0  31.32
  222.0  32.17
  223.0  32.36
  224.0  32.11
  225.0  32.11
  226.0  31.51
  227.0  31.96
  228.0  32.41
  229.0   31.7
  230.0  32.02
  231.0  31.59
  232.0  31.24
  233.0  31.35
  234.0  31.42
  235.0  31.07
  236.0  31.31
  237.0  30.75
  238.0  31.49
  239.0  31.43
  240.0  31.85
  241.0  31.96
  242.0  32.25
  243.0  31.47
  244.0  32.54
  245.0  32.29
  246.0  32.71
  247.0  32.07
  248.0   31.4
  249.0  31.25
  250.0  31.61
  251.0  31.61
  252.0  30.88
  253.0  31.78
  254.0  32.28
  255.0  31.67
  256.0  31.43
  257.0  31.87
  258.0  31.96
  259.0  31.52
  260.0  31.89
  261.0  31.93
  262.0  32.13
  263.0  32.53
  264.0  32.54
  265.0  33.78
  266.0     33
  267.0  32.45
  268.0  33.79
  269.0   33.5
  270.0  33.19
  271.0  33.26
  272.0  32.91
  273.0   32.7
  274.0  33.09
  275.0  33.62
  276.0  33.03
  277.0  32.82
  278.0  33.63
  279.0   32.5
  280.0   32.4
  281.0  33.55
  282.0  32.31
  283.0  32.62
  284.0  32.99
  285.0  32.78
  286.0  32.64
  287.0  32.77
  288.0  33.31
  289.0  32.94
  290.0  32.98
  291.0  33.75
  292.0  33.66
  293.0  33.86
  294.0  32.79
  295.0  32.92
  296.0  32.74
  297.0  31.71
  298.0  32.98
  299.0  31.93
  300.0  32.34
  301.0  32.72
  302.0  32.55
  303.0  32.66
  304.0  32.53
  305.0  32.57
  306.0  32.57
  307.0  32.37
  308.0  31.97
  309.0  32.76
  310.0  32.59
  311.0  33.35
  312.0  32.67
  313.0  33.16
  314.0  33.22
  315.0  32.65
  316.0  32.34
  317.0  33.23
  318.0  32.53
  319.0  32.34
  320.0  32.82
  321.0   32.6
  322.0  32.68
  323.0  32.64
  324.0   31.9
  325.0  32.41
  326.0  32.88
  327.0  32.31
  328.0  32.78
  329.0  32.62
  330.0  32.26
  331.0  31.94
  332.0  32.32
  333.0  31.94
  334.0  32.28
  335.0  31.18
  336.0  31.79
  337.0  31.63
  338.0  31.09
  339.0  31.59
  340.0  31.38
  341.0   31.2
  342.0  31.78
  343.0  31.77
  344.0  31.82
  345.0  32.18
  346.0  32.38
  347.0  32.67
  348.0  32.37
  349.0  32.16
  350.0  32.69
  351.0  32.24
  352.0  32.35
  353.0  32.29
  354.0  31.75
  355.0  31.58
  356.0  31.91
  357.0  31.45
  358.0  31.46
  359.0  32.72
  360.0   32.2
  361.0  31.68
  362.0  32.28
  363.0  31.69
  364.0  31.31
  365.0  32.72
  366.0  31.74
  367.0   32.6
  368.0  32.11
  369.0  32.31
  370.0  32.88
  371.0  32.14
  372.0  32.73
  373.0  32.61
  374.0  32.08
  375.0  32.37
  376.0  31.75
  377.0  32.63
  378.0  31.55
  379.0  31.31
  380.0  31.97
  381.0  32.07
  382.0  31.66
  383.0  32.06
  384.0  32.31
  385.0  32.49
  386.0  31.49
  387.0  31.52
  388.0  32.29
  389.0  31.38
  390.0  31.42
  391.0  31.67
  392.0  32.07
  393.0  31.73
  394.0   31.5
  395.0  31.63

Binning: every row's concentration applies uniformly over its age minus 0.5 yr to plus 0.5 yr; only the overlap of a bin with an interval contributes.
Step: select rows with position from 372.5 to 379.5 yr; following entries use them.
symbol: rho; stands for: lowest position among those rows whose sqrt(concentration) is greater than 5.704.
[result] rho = 373.0 yr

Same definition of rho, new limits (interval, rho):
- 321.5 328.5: 322.0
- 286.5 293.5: 287.0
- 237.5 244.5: 244.0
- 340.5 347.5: 347.0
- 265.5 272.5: 266.0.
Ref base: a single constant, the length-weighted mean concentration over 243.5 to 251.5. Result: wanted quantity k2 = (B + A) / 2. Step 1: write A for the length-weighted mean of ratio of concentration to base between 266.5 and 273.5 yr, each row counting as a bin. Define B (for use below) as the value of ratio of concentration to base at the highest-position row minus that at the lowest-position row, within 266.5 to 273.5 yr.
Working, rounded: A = 1.04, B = 0.0078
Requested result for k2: 0.522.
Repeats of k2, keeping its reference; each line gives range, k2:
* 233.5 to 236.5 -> 0.488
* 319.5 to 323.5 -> 0.509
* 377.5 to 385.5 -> 0.515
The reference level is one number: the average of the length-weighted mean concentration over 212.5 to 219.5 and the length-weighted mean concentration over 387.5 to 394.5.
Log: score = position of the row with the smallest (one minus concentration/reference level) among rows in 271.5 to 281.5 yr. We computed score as 278.0 yr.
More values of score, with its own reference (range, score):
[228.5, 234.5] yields 230.0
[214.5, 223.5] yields 223.0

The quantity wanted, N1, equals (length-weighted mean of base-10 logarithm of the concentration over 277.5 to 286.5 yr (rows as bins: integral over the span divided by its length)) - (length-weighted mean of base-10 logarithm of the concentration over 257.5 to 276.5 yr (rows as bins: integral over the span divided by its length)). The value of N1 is 0.001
